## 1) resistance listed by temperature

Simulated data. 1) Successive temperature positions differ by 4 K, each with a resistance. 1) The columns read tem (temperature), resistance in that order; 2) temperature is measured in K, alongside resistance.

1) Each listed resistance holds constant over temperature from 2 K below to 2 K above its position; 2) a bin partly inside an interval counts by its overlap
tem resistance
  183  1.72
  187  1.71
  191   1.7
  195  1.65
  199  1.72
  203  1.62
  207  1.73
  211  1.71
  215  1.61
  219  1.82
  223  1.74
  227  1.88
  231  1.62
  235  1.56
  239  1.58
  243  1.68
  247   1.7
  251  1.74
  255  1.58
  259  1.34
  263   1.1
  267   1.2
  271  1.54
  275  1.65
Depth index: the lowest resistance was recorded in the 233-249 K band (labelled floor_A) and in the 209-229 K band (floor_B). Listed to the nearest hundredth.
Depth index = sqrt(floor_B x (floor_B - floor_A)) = 0.28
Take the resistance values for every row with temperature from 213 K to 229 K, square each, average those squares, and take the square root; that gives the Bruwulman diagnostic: 1.765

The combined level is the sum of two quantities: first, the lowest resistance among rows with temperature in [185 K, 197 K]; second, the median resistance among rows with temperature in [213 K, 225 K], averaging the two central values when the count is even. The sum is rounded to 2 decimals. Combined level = 3.39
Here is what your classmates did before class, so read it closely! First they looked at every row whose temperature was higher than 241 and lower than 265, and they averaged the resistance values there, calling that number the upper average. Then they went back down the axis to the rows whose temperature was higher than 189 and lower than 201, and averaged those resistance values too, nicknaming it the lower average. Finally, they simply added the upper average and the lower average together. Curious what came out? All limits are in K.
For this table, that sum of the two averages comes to 3.21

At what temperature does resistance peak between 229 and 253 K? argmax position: 251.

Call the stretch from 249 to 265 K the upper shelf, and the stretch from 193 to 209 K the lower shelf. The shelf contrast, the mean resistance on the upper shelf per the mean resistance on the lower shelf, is 0.86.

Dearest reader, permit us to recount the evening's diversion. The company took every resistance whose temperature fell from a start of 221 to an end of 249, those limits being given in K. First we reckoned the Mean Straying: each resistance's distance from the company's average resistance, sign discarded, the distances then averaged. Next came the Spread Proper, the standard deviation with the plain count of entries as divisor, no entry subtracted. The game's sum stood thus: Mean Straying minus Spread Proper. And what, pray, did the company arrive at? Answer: -0.021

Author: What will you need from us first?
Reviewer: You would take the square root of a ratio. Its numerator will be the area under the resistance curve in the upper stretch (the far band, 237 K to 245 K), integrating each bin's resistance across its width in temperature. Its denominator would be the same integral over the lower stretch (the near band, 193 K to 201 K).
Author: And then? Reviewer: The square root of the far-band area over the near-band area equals 0.98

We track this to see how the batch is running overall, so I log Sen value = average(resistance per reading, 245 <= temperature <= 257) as 1.67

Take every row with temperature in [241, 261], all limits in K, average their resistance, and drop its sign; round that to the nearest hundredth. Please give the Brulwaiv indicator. 1.61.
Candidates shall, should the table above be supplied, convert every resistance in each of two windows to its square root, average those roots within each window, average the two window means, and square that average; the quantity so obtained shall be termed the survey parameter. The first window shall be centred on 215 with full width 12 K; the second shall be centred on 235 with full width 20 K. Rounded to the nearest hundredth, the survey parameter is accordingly 1.69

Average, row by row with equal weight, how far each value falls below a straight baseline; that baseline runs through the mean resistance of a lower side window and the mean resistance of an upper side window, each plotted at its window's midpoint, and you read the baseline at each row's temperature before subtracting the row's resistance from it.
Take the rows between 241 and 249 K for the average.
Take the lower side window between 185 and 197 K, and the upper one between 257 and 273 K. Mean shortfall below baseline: -0.29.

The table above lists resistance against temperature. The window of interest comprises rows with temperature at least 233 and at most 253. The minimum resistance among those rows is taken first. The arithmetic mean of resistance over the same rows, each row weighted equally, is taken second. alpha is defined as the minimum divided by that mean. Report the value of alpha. 0.944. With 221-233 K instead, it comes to 0.927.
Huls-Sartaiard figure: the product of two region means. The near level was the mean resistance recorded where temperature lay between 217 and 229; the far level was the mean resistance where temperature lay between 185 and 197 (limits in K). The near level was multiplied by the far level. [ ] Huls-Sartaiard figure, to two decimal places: 3.06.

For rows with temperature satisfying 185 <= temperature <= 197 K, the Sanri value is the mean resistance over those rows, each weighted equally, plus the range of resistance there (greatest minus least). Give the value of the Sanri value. 1.75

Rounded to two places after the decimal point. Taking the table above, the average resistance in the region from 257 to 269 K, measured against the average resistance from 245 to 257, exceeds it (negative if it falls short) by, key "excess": -0.46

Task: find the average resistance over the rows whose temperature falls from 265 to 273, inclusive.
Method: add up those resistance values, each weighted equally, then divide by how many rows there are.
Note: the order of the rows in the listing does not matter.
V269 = 1.37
